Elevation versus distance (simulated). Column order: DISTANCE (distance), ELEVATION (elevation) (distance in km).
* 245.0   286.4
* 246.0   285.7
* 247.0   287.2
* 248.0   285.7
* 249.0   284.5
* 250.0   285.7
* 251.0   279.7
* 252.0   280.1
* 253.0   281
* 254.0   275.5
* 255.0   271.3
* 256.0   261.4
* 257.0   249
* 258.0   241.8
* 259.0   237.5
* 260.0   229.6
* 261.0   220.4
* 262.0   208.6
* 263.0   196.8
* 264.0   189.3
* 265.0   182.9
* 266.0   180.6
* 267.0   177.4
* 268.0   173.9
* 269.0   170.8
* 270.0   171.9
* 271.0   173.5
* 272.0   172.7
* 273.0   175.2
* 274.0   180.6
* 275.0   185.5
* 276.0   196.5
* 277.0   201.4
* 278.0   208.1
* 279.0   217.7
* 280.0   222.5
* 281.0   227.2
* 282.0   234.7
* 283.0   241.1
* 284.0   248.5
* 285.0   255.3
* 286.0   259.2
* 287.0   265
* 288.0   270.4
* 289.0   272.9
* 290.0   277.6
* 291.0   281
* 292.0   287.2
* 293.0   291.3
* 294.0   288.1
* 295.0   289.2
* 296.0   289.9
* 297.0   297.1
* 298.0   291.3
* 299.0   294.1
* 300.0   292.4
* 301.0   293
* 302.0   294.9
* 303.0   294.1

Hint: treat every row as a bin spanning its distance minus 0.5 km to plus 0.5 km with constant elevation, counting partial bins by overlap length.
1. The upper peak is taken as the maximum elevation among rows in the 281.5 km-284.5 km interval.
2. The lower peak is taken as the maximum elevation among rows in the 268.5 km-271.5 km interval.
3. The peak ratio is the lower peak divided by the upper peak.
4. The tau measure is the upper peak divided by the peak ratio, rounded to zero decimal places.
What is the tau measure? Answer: 356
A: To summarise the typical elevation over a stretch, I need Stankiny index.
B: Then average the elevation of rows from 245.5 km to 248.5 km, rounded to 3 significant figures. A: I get 286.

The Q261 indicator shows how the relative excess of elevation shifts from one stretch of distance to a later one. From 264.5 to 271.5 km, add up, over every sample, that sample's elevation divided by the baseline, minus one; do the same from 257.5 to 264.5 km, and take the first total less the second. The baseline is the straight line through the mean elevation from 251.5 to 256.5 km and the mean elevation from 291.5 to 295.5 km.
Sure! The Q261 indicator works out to -1.1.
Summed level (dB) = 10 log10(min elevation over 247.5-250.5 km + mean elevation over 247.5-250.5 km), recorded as 27.6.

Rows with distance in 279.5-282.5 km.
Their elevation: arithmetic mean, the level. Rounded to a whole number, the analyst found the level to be 228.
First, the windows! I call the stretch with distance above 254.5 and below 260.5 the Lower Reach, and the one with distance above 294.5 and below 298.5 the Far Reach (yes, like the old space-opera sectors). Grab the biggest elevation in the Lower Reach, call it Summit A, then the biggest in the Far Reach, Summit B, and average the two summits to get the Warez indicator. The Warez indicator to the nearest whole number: 284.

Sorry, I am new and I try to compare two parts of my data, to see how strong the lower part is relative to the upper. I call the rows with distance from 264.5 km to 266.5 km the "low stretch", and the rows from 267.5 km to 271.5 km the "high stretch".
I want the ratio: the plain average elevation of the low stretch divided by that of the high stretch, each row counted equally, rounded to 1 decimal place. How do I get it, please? 1.1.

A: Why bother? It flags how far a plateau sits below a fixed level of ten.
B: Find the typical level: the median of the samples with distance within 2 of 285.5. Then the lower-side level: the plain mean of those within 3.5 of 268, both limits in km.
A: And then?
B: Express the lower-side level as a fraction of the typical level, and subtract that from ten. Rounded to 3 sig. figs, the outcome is 9.32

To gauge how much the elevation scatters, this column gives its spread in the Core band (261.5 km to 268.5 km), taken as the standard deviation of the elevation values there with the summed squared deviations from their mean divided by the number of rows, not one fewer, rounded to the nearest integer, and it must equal 11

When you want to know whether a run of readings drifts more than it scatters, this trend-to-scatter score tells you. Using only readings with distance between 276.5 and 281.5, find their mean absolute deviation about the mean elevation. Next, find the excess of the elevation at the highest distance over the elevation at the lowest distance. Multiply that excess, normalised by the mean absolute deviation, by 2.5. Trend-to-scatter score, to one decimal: 7.6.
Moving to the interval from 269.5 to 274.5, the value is 8.7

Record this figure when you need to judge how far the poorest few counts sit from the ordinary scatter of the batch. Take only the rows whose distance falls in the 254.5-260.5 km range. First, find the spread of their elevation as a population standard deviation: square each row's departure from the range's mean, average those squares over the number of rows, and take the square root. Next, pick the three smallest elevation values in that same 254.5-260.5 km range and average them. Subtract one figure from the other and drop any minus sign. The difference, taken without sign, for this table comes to 222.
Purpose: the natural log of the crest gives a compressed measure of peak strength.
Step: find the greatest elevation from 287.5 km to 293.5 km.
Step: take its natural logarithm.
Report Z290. 5.67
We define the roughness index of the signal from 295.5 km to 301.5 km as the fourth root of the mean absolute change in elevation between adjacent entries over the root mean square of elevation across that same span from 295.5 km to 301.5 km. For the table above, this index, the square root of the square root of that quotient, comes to 0.333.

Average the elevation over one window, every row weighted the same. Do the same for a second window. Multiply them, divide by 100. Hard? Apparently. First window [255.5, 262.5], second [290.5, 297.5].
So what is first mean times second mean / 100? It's 681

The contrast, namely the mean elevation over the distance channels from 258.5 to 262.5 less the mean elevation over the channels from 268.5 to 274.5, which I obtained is 50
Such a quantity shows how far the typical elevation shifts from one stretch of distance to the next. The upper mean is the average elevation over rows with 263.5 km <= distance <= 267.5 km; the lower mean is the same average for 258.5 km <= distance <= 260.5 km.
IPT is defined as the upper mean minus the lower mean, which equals -51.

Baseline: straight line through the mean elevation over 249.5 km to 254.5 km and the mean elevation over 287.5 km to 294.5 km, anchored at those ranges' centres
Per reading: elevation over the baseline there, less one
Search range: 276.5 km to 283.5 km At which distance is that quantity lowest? 277.0 km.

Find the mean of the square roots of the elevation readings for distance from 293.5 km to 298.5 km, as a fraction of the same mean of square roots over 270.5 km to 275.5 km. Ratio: 1.28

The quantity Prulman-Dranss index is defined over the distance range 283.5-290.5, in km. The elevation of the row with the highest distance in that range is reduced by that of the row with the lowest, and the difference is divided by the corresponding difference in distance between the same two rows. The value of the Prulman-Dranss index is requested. 5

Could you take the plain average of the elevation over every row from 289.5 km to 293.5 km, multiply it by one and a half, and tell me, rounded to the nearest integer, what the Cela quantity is 426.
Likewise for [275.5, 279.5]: 309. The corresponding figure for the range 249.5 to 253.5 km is 422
